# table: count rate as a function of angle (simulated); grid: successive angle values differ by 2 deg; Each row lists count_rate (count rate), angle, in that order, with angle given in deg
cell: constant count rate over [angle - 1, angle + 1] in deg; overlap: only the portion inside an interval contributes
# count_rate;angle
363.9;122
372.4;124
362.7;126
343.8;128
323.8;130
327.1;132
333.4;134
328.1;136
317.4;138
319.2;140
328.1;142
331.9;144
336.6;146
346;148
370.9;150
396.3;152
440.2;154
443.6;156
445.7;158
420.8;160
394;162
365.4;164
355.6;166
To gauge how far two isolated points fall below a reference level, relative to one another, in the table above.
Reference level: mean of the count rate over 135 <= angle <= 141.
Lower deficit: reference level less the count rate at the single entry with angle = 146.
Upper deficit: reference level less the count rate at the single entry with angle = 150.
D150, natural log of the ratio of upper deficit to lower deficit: 1.2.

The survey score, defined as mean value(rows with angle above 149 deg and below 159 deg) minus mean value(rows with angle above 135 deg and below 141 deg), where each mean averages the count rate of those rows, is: 98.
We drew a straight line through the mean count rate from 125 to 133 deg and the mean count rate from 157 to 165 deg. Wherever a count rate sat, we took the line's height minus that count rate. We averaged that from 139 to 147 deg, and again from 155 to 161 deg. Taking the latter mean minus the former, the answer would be -76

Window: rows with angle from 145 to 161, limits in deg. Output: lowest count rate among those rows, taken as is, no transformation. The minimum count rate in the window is 336.6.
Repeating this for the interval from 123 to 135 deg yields 323.8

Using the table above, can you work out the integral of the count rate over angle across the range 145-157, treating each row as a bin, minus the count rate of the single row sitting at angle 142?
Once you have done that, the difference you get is 4339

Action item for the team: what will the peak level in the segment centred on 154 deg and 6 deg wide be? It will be 443.6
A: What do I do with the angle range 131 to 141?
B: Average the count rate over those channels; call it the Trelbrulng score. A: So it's 325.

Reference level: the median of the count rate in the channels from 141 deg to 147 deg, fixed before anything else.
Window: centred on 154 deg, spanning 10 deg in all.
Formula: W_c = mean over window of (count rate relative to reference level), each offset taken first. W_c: 87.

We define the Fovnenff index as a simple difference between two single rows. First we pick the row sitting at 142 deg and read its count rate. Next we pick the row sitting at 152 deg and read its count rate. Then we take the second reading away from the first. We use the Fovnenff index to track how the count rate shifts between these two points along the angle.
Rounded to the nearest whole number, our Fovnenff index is -68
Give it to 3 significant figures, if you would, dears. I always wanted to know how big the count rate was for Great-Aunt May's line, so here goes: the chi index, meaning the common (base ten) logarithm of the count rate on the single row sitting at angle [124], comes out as 2.57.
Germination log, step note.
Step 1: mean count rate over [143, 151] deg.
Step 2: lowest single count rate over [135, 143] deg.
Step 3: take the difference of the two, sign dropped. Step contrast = 29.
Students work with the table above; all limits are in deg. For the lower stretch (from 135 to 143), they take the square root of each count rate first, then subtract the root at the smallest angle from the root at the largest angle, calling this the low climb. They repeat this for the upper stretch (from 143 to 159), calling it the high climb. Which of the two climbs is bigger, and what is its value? 2.9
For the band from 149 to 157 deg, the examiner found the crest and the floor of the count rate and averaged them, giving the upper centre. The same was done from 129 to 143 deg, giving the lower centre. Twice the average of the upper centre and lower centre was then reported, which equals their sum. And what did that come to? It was 733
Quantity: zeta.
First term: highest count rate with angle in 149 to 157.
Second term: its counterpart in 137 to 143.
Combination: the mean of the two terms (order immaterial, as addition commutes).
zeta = 386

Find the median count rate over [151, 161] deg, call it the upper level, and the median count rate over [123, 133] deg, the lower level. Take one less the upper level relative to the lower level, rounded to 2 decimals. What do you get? -0.28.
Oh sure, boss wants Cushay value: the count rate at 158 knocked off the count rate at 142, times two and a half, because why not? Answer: -294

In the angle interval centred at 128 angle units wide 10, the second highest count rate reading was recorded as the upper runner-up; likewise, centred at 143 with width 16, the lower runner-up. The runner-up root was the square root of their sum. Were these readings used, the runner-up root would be 26.6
